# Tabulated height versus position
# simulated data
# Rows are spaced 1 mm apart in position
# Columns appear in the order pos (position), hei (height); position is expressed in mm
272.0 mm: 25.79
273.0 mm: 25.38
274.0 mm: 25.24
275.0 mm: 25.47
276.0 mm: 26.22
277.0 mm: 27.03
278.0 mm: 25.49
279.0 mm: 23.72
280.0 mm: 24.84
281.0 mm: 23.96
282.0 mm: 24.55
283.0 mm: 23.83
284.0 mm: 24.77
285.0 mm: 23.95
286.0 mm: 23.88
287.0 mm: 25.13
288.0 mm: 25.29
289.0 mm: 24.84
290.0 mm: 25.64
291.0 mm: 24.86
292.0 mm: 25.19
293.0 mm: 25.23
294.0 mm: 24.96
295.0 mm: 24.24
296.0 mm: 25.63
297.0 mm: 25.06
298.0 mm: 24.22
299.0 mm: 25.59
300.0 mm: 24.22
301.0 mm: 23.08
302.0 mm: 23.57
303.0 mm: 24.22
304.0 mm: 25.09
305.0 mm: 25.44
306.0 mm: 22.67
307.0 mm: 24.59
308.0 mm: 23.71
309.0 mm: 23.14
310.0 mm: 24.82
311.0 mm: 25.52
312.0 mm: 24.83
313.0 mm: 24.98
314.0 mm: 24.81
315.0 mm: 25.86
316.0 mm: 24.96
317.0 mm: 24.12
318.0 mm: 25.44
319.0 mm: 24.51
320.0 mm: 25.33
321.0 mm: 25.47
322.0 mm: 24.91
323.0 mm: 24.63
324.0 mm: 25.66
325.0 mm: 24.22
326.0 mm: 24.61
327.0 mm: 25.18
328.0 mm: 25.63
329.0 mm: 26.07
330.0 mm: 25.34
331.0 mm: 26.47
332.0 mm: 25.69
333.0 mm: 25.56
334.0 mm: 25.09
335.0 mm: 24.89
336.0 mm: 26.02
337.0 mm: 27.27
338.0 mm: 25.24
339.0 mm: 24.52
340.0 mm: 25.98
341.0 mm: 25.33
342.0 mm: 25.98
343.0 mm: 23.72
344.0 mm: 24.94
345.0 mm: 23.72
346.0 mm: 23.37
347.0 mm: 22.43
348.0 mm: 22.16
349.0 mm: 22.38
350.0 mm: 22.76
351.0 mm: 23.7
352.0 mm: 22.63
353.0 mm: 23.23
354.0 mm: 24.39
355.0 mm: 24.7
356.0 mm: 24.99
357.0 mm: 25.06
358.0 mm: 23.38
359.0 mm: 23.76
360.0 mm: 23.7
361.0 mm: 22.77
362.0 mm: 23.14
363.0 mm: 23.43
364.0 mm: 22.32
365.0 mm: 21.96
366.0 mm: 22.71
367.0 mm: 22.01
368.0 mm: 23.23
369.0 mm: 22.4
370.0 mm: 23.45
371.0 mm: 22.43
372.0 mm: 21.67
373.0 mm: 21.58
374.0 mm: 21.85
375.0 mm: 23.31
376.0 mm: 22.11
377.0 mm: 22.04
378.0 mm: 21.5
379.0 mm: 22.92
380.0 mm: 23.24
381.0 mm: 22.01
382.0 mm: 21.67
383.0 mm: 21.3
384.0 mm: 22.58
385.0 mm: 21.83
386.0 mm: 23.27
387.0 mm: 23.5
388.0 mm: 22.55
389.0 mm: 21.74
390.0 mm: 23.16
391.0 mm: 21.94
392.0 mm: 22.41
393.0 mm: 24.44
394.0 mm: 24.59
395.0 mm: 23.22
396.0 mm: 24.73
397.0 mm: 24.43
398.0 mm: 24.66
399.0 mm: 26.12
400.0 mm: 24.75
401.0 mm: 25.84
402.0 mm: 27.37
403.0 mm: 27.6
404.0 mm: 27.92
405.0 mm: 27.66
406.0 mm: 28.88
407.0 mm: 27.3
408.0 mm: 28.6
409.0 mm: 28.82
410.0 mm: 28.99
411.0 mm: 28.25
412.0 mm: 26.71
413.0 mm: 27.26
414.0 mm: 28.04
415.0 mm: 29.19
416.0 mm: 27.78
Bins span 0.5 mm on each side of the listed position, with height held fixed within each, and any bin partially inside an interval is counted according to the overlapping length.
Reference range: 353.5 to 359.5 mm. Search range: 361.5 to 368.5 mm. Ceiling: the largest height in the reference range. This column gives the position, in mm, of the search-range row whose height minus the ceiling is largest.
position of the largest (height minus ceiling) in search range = 363.0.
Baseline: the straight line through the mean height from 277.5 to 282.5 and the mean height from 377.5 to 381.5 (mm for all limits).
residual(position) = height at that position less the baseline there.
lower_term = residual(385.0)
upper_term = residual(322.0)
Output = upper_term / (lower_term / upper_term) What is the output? -3.5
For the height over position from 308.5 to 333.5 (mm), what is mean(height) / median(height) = 1.00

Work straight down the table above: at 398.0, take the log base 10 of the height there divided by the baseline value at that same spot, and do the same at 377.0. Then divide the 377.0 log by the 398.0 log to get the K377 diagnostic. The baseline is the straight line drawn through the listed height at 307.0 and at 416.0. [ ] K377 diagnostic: 1.9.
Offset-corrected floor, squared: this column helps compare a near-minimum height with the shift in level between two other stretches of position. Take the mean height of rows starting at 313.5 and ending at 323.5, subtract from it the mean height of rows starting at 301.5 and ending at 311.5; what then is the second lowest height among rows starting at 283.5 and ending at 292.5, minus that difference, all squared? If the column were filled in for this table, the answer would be 539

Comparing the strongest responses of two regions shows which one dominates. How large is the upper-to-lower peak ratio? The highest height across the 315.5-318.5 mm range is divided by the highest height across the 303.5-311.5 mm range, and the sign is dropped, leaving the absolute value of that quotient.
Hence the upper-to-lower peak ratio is 1.00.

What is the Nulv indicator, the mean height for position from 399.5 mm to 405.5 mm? 26.9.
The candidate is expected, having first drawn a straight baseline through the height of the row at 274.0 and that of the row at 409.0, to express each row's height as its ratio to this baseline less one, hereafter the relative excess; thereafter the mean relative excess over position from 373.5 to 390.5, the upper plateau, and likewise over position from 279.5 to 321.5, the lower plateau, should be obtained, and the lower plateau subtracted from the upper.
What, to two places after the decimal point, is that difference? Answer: -0.15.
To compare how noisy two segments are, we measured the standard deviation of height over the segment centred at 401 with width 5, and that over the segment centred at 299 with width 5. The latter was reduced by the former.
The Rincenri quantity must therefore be -0.2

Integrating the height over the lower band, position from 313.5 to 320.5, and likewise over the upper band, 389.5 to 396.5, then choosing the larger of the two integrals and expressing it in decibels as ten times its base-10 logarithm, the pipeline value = 22.4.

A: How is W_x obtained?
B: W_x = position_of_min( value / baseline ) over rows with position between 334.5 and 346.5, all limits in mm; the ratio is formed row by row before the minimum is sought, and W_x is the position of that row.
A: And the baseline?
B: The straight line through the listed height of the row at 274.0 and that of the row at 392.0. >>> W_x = 346.0 mm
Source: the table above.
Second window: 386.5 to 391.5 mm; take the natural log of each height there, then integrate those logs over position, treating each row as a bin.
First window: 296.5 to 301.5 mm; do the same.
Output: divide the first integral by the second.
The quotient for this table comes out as 1.03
